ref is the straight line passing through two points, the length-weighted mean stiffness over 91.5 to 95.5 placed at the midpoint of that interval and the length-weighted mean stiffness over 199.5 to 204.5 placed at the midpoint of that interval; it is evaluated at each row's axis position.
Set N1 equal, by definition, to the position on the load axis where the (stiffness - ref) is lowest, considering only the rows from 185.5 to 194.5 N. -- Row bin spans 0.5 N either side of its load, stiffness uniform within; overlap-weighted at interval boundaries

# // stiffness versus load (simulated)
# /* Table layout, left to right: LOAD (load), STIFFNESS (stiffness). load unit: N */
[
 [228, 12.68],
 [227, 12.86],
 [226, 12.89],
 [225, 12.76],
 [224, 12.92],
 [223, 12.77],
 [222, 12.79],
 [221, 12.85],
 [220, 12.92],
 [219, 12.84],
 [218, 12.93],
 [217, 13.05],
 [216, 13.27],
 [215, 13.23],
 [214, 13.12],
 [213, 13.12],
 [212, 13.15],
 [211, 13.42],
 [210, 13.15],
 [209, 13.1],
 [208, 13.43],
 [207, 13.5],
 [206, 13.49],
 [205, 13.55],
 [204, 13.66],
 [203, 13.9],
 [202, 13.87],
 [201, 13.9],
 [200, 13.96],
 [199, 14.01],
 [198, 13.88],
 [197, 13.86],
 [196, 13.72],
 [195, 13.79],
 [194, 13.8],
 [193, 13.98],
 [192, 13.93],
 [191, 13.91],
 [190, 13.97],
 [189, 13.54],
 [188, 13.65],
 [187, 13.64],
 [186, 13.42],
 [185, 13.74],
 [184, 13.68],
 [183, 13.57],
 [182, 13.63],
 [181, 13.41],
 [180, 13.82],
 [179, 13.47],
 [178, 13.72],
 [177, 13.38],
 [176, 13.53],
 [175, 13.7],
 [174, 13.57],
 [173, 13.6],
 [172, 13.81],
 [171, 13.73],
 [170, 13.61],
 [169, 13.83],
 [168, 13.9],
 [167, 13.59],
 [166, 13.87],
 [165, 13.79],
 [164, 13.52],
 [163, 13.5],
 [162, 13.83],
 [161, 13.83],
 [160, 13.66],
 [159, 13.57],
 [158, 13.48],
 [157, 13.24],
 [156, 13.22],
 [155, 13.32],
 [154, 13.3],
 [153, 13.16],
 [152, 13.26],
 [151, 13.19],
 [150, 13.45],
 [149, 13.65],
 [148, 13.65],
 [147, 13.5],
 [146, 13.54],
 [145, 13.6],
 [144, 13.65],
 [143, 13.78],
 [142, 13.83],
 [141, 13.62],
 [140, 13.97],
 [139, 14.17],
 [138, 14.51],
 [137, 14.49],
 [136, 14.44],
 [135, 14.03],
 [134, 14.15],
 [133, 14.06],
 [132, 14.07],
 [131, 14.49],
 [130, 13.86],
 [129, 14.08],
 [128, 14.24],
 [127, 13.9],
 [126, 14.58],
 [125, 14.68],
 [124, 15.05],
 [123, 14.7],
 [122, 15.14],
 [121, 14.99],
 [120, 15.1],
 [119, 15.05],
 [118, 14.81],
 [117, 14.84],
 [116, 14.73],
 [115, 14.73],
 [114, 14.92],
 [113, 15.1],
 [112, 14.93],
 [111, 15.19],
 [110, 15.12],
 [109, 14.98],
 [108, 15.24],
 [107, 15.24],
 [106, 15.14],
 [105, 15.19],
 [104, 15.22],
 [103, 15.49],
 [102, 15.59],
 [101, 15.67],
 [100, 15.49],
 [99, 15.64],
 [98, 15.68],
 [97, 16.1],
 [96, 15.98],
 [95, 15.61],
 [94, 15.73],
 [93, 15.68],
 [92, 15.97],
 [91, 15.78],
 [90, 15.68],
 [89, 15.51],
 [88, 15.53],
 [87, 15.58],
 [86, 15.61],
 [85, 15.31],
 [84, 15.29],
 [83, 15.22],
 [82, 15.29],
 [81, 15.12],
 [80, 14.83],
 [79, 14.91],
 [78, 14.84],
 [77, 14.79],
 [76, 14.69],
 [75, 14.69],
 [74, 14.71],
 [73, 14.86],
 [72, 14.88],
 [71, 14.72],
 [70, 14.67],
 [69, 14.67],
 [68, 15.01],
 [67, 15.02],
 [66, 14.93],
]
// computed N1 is 186 N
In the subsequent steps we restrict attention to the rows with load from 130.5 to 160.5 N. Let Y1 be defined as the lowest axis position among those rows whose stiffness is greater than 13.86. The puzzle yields 131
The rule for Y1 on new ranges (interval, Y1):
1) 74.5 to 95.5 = 75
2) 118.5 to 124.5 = 119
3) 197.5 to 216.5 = 198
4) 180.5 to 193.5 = 190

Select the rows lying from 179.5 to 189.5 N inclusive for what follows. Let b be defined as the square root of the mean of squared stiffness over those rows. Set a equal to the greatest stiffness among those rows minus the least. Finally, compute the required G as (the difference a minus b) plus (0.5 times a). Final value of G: -13.0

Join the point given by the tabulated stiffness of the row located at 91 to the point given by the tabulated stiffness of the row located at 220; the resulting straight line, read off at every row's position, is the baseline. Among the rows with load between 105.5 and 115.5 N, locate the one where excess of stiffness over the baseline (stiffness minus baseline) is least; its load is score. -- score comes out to 115 N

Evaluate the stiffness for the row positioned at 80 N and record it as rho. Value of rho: 14.83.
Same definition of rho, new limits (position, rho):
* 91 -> 15.78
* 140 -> 13.97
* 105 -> 15.19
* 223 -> 12.77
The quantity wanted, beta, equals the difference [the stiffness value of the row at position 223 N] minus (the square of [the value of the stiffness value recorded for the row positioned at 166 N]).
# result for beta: -180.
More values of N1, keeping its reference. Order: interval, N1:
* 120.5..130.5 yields 127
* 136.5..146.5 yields 141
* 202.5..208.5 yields 208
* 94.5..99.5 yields 95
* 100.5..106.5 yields 106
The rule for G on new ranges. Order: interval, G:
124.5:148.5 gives -12.3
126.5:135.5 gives -13.2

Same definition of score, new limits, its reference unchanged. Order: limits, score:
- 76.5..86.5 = 77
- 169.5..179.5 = 177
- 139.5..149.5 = 141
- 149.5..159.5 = 151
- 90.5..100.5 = 100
